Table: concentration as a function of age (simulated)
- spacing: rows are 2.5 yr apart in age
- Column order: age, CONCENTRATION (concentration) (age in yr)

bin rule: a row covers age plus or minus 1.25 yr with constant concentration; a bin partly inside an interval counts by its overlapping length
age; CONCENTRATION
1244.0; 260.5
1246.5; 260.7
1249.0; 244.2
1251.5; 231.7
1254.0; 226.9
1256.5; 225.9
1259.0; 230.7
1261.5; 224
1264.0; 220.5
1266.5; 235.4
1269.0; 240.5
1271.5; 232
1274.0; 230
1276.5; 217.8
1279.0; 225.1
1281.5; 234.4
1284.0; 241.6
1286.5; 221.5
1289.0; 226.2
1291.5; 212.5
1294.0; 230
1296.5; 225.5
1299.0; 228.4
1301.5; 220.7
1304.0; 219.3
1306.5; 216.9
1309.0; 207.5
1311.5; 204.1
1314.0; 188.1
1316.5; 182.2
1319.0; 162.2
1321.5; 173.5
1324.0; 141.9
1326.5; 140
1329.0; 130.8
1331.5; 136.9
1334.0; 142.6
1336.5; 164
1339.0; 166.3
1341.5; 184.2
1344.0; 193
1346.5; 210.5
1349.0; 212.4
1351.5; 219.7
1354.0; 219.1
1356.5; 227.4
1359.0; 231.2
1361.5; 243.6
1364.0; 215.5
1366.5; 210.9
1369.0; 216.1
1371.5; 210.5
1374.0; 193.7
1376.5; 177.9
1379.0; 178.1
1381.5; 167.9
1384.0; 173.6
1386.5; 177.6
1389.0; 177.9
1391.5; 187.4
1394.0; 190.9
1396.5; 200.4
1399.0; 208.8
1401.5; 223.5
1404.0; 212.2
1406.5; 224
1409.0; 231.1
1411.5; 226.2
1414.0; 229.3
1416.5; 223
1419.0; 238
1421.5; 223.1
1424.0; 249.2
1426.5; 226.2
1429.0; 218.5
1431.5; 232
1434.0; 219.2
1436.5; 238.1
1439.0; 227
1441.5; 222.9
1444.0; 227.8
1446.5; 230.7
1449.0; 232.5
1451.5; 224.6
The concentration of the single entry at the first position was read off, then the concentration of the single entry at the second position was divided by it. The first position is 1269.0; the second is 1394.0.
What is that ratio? 0.79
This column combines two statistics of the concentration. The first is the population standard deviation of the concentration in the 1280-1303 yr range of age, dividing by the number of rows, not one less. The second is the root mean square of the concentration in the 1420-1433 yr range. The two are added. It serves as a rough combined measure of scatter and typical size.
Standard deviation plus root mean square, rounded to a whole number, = 238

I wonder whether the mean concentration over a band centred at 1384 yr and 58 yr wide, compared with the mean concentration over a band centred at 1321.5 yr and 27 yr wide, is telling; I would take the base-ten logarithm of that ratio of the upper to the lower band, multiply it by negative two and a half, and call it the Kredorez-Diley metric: -0.24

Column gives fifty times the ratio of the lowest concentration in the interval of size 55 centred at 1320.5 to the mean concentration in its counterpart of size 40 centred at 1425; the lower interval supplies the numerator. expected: 29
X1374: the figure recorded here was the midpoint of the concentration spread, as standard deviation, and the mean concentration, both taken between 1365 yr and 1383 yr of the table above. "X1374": 106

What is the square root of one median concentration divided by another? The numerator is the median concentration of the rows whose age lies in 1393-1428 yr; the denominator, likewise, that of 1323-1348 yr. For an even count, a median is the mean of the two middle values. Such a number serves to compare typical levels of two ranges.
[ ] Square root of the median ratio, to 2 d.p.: 1.21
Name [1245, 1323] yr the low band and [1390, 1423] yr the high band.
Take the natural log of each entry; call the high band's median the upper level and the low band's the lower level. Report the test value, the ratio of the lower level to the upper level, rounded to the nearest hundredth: 1.00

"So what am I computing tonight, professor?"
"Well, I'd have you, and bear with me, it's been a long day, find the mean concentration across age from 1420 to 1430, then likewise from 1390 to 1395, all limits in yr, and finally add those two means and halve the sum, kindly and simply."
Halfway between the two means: 209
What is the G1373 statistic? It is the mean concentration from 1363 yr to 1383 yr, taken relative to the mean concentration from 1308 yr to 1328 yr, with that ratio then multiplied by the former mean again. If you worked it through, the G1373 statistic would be 220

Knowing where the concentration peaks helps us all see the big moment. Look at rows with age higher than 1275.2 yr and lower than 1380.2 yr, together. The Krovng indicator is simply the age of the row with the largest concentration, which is 1361.5 yr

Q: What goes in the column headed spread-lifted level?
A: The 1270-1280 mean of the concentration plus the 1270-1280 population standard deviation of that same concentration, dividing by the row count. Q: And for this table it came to 232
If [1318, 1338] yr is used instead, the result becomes 163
